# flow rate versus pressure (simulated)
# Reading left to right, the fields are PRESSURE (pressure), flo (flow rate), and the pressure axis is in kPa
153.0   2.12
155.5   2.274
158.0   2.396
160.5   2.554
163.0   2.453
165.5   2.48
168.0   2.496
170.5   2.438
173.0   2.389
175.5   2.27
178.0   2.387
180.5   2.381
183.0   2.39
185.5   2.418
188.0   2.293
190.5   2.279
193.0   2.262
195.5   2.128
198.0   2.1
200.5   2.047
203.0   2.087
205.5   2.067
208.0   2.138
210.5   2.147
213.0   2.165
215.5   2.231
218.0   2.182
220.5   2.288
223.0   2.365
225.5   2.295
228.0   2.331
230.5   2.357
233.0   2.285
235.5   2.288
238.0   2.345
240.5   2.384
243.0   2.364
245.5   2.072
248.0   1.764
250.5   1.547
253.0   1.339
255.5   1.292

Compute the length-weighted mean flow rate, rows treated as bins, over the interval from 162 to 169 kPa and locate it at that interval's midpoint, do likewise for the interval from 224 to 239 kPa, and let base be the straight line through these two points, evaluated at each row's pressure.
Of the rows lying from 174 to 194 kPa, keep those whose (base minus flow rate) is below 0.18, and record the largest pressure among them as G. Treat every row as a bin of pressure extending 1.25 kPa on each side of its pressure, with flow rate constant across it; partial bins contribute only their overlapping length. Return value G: 193.0 kPa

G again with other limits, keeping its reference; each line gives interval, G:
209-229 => 228.0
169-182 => 180.5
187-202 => 193.0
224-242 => 240.5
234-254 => 243.0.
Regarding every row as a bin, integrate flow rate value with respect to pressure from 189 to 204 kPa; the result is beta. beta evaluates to 32.3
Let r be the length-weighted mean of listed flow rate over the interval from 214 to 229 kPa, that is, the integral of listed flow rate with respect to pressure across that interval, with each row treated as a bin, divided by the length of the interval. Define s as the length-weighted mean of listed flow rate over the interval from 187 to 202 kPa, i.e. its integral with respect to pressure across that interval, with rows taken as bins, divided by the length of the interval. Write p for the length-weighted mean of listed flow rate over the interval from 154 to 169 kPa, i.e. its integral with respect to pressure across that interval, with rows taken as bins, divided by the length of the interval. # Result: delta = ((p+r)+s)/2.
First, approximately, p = 2.44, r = 2.28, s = 2.18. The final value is 3.45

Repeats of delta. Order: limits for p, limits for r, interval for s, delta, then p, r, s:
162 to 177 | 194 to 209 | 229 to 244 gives 3.43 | 2.42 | 2.10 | 2.34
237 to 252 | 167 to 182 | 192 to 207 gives 3.28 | 2.06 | 2.39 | 2.11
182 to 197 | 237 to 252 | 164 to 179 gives 3.38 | 2.29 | 2.06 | 2.41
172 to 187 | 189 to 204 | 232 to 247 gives 3.40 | 2.37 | 2.15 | 2.28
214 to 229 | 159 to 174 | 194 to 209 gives 3.42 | 2.28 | 2.47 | 2.10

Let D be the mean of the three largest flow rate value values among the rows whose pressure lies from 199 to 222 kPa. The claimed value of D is 2.23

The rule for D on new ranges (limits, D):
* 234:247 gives 2.36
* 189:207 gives 2.22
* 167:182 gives 2.44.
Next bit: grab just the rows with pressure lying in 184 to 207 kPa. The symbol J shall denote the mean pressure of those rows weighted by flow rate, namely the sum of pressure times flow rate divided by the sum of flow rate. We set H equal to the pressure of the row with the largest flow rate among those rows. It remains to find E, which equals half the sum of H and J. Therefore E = 190.3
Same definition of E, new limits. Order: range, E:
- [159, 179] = 164.8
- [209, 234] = 222.5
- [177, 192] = 184.8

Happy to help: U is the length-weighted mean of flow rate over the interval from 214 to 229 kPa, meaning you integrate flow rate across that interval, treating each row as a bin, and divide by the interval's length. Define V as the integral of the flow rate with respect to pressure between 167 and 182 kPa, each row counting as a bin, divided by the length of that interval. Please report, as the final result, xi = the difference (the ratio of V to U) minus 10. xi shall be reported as -8.95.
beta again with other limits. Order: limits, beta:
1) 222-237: 34.8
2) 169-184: 35.7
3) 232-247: 34.2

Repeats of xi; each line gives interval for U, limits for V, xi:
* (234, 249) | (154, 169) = -8.90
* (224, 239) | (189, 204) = -9.07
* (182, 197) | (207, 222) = -9.04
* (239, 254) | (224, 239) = -8.80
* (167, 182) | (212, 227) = -9.06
